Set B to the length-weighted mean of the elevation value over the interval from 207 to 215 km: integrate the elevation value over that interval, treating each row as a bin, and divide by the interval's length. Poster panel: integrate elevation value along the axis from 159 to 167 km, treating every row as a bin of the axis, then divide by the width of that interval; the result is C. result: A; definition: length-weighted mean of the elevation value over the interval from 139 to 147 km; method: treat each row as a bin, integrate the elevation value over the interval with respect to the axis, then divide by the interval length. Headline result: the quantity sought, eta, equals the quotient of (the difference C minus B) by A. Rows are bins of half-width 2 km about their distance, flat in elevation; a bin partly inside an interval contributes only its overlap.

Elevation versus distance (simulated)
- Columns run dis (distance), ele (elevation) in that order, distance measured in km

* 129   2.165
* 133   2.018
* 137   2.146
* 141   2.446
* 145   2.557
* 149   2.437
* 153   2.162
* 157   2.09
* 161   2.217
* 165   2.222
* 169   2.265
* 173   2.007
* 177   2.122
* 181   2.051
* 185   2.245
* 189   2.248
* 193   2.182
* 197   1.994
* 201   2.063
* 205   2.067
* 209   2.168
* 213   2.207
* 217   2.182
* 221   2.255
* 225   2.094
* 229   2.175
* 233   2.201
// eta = 0.01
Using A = 2.50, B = 2.19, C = 2.22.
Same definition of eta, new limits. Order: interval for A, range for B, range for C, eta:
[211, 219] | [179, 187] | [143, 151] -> 0.16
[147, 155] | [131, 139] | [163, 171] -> 0.07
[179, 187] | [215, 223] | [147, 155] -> 0.04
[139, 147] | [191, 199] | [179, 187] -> 0.02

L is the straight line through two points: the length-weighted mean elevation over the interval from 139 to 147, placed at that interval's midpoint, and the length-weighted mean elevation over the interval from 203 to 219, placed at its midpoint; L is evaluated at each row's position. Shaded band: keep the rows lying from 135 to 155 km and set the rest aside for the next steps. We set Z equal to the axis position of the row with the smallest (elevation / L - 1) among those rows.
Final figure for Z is 137 km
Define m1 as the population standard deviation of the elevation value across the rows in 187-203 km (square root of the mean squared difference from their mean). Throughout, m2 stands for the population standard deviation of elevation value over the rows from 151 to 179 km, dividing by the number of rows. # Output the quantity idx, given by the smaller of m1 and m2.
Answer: 0.083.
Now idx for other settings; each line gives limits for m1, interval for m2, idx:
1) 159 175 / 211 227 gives 0.058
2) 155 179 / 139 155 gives 0.089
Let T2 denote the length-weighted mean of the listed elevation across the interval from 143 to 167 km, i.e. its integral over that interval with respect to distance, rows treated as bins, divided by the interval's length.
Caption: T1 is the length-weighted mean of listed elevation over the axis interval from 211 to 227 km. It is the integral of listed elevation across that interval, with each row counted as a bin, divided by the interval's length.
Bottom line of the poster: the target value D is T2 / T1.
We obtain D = 1.04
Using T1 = 2.18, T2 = 2.28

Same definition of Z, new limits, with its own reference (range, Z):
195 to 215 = 197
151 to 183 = 173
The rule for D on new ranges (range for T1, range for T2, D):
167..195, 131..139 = 0.96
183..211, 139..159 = 1.09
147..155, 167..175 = 0.93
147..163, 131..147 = 1.03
